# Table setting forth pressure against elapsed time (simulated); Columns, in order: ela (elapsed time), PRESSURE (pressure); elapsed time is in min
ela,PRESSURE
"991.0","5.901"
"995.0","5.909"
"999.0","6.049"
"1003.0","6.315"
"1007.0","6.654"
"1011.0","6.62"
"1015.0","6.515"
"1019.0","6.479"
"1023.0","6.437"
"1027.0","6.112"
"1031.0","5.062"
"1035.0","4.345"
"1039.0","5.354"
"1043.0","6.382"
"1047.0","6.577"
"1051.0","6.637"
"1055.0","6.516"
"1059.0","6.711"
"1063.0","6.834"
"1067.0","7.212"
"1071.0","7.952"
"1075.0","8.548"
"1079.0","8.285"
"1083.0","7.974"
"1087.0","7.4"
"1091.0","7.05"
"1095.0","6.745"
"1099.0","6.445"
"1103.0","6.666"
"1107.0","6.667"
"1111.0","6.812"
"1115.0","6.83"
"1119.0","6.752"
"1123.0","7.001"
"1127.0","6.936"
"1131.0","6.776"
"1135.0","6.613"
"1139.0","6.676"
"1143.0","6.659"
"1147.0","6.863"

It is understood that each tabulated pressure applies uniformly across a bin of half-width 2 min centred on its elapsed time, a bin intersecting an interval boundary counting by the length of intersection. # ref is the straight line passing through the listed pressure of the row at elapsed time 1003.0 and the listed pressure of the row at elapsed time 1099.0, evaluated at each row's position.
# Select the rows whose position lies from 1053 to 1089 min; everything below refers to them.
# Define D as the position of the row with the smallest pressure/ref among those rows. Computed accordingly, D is 1055.0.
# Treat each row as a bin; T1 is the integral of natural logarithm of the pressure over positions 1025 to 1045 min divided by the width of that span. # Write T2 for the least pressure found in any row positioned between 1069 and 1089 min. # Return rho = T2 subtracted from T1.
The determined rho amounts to -5.7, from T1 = 1.69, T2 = 7.4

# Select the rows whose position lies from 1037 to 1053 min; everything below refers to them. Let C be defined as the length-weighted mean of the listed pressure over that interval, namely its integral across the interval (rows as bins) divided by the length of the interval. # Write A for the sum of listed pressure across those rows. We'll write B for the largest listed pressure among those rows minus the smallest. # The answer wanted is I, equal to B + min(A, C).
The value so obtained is 7.52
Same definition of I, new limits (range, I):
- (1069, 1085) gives 8.79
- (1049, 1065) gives 6.99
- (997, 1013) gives 7.01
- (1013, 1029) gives 6.79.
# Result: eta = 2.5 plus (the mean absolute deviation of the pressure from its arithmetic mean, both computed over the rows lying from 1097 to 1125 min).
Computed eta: 2.63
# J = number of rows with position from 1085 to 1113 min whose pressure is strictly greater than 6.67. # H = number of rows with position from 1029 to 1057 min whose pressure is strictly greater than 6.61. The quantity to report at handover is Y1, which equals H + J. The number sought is 5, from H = 1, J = 4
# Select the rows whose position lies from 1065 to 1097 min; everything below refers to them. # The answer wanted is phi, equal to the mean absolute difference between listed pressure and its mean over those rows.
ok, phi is 0.54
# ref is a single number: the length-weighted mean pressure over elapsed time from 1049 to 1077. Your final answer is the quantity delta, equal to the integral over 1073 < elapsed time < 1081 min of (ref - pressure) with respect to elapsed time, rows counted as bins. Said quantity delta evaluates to -9.7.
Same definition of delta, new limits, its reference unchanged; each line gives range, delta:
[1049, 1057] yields 5.0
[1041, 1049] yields 5.8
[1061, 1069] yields 1.4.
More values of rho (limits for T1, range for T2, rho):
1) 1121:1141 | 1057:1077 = -4.8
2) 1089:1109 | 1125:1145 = -4.7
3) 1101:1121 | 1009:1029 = -4.2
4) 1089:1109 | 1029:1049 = -2.4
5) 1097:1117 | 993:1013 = -4.0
